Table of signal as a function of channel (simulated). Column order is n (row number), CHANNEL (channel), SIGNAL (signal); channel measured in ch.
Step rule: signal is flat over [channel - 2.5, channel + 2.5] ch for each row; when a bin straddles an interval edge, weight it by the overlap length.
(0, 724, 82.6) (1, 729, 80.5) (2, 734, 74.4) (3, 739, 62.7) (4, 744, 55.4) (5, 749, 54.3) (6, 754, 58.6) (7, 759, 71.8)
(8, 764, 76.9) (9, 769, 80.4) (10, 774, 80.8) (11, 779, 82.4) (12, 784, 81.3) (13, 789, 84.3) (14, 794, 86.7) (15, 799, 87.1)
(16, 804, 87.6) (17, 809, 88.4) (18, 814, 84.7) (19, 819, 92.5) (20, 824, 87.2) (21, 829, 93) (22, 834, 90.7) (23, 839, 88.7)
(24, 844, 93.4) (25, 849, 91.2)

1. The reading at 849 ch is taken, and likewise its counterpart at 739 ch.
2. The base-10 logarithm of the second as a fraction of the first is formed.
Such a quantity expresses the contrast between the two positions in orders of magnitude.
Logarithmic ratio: -0.16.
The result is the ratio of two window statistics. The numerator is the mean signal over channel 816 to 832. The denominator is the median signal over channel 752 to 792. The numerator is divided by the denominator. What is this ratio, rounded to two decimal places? 1.13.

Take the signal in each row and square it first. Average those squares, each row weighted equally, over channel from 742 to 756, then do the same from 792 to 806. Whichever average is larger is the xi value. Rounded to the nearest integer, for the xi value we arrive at 7592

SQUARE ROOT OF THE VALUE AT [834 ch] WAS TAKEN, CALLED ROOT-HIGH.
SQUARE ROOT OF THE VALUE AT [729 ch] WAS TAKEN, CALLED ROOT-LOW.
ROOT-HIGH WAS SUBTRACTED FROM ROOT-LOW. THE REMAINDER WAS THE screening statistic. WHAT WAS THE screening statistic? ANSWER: -0.55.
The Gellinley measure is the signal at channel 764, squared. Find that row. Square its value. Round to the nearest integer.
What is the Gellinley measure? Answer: 5914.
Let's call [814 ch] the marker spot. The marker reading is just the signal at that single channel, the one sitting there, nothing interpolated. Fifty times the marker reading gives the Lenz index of 4235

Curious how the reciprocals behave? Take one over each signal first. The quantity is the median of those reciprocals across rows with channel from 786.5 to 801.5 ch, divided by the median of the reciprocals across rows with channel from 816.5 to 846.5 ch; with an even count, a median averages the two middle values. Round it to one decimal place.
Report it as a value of 1.1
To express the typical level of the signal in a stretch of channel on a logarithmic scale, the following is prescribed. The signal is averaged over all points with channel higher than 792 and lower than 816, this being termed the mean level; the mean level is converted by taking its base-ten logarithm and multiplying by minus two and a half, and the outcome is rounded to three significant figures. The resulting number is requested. -4.85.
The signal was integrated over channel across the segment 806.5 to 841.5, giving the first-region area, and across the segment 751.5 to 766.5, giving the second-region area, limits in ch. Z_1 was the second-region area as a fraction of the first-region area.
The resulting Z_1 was 0.33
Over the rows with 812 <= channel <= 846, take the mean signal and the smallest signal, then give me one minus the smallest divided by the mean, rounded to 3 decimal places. 0.059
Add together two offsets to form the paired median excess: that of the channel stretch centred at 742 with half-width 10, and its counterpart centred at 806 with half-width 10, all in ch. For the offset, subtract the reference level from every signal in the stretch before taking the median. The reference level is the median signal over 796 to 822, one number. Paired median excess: -29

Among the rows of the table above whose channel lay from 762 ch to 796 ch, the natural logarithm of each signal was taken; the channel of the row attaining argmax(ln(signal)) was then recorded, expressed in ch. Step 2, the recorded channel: 794 ch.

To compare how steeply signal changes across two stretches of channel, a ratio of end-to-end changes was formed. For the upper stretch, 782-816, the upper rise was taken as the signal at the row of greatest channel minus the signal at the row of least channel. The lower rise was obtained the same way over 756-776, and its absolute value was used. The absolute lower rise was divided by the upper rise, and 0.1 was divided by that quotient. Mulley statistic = 0.04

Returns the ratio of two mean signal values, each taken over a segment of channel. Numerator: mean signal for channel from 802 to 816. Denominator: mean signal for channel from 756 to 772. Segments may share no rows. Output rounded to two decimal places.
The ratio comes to 1.14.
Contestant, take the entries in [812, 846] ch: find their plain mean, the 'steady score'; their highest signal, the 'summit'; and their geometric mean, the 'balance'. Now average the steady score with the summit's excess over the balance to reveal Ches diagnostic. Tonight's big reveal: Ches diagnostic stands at 47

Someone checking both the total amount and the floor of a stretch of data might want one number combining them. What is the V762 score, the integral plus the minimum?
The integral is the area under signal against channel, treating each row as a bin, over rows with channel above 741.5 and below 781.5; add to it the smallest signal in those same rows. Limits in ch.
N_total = 2857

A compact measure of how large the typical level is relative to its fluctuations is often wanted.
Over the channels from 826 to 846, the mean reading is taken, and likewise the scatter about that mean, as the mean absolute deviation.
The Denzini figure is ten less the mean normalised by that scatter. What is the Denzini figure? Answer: -42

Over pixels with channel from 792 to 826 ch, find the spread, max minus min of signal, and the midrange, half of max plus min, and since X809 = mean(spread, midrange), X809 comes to 48.2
